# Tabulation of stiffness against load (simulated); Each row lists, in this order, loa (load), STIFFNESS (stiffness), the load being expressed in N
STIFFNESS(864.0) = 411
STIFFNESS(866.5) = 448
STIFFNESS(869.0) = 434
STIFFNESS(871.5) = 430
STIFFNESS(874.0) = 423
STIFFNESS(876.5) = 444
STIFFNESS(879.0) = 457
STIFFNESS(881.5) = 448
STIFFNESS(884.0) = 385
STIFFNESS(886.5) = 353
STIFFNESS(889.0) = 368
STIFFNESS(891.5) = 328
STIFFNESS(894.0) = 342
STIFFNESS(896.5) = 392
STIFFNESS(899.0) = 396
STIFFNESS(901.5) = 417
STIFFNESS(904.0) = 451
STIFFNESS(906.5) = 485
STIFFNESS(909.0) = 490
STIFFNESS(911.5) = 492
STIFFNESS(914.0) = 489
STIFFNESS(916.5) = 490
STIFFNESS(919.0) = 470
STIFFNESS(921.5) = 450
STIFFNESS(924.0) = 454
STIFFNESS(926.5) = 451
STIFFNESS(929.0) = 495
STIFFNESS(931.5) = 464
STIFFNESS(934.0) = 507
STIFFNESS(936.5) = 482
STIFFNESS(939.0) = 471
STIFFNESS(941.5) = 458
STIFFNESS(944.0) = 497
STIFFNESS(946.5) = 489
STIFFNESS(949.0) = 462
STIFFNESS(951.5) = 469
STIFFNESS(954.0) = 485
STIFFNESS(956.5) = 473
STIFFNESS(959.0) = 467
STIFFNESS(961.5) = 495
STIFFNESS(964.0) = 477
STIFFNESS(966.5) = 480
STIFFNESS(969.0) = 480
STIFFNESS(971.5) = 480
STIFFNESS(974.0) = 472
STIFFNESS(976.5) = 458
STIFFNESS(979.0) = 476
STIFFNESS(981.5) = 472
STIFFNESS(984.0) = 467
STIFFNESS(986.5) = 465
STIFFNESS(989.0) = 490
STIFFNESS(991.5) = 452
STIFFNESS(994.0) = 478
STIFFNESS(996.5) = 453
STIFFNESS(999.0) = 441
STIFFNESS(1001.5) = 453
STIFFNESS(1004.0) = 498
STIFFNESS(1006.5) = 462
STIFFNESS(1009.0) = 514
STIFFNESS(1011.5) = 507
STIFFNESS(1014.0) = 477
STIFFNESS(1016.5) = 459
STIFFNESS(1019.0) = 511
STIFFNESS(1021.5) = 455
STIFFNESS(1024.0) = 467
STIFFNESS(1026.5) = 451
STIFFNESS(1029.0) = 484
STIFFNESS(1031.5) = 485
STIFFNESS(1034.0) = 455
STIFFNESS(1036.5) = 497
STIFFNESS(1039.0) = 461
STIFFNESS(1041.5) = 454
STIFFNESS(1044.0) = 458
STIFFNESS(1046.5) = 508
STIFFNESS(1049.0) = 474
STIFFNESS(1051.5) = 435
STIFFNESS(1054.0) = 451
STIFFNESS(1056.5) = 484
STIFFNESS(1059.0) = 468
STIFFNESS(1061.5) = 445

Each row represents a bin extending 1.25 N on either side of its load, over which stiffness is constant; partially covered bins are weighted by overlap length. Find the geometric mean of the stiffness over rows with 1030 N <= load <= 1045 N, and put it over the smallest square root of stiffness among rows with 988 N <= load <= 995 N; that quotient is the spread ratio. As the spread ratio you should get 22.0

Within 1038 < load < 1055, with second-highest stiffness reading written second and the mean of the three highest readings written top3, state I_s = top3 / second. 1.01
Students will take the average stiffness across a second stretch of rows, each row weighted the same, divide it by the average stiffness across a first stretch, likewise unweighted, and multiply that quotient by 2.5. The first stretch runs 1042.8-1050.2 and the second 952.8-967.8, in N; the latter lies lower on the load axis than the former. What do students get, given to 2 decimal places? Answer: 2.50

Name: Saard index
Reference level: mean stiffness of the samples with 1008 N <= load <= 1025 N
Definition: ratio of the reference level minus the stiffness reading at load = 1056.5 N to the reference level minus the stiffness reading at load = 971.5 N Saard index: 0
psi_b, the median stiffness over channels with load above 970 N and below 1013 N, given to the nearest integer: 472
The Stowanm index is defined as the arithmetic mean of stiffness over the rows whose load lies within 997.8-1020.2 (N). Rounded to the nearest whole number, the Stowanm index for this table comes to 480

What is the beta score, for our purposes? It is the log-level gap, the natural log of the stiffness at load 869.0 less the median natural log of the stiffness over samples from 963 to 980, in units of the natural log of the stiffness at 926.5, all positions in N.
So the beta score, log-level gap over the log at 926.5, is -0.015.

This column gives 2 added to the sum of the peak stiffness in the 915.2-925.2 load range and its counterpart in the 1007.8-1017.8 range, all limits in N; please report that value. 1006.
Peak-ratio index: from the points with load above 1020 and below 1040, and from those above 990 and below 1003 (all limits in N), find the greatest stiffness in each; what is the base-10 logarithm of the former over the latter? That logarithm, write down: 0.017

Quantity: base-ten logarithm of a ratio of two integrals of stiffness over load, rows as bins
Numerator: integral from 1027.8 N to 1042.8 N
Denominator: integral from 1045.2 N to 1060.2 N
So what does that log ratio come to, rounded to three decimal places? 0.002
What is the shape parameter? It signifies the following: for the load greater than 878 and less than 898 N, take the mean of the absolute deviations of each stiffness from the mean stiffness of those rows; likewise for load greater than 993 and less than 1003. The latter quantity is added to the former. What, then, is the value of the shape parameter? 47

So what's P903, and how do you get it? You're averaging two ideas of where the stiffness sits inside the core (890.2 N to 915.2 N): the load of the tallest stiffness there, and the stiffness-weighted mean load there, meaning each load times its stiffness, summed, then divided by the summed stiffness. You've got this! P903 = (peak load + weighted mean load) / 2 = 907.6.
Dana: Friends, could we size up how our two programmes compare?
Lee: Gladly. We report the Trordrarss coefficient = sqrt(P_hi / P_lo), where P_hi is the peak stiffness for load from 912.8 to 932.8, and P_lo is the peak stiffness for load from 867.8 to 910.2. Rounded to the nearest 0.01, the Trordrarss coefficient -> 1.01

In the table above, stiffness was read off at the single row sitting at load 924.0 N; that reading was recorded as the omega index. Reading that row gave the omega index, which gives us 454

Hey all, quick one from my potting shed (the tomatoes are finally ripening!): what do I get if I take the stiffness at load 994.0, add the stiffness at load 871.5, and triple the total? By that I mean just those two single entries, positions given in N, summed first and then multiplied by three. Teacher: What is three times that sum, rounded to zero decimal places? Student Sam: 2724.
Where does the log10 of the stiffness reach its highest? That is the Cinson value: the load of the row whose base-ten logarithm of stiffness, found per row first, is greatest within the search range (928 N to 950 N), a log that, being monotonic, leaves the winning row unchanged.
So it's 934.0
